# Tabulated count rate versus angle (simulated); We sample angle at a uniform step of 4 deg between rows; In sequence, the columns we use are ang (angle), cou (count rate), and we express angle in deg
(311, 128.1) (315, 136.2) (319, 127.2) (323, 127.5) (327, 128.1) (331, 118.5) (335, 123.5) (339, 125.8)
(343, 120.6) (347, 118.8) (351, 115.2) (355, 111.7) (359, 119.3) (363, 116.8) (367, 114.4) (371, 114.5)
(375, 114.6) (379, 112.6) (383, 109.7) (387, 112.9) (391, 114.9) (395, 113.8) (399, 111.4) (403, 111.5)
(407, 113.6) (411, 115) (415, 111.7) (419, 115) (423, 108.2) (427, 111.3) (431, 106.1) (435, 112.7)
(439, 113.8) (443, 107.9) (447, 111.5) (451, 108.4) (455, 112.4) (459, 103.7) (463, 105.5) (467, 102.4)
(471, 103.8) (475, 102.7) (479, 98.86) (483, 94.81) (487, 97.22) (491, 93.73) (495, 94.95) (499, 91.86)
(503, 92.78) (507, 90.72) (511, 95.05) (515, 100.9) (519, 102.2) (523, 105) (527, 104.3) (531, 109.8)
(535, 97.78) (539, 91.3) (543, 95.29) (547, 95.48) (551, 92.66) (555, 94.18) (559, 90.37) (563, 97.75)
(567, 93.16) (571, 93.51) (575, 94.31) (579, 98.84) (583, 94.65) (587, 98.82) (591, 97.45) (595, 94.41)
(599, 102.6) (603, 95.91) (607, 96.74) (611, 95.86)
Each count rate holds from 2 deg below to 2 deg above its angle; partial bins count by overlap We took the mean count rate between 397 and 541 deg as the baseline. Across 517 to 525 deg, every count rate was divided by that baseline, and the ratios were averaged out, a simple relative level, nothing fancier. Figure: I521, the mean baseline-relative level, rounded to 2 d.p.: 0.99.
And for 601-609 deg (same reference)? 0.92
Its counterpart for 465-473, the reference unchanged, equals 0.99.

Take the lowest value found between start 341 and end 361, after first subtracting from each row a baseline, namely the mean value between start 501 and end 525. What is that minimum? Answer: 14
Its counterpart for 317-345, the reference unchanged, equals 21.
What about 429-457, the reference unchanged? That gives 8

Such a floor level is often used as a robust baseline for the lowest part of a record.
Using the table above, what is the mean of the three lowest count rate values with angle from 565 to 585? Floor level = 94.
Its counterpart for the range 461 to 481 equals 101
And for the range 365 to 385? 112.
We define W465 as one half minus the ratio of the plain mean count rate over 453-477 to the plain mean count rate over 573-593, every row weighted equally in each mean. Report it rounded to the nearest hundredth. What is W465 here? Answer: -0.59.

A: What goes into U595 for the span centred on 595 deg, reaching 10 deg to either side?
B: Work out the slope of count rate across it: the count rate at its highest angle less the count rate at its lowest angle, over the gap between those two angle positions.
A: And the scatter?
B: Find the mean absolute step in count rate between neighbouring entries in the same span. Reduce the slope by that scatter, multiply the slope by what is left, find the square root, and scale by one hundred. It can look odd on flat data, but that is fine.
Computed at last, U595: 95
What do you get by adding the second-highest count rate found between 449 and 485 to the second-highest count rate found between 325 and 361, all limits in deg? 234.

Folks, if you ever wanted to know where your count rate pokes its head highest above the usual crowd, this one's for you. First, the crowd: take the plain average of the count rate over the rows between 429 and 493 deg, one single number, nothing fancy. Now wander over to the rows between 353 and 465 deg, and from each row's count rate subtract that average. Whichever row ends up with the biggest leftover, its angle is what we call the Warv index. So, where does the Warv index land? 359 deg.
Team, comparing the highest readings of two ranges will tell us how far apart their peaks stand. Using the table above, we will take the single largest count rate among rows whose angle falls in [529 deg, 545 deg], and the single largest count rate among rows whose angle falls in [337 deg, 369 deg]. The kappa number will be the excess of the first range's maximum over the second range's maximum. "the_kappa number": -16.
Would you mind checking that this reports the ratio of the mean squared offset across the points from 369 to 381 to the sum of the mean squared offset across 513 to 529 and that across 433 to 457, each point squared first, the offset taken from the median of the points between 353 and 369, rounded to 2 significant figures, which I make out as 0.020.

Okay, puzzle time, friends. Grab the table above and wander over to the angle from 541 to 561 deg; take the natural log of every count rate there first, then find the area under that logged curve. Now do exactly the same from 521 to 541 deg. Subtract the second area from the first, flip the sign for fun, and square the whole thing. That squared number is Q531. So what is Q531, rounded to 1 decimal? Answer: 2.6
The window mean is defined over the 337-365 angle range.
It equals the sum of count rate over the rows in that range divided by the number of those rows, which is 118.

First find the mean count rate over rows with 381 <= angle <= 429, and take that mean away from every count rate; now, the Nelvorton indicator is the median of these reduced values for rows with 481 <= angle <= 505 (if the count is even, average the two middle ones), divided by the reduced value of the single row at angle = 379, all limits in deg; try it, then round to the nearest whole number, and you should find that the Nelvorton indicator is -99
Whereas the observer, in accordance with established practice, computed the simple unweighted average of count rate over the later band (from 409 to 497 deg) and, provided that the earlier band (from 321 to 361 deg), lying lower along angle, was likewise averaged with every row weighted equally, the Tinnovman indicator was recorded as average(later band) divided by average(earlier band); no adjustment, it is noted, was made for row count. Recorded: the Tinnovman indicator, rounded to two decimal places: 0.88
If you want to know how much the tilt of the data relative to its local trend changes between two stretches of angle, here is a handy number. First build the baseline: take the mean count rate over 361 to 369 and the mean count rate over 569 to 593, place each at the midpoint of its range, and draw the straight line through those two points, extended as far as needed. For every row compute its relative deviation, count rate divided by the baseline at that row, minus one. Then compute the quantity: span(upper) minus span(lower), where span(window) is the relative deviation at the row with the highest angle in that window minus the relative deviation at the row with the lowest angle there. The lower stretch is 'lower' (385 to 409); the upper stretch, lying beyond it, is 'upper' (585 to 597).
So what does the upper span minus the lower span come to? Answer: -0.061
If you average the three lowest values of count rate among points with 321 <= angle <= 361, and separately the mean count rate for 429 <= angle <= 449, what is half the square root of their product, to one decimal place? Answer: 56.4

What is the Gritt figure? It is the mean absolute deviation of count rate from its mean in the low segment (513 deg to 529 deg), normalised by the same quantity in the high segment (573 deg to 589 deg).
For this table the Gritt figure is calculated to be 0.71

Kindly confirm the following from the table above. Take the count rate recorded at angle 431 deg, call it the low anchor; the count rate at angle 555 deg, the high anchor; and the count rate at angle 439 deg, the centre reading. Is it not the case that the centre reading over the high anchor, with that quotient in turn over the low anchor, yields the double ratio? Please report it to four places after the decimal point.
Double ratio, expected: 0.0114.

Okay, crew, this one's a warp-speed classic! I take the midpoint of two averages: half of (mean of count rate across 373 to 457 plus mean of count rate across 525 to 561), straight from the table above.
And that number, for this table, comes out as 104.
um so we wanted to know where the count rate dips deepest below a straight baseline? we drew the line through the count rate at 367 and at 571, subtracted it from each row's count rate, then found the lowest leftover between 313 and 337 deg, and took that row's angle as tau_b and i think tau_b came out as 331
